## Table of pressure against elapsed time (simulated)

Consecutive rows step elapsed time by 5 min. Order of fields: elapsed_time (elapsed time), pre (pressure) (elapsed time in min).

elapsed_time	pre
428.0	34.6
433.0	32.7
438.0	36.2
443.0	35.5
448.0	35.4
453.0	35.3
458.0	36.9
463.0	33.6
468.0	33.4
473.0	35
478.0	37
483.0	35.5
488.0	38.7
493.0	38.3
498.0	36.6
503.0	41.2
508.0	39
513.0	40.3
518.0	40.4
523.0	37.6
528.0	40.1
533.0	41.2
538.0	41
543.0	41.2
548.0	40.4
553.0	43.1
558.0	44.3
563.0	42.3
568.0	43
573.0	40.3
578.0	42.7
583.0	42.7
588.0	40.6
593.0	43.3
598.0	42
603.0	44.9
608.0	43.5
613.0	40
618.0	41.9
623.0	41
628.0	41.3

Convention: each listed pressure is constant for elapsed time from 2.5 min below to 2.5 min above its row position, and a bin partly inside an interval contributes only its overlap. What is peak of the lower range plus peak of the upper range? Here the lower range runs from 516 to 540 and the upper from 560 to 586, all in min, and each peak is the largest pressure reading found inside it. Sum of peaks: 84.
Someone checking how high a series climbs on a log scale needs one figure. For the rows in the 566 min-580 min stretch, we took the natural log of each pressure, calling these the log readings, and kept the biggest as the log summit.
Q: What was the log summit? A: 3.76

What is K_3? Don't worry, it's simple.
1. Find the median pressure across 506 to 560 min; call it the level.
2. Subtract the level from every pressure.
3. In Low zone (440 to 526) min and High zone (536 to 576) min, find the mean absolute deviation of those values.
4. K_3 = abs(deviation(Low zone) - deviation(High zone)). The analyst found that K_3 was 0.68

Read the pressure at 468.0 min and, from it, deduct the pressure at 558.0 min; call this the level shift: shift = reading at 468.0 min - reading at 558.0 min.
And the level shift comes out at -11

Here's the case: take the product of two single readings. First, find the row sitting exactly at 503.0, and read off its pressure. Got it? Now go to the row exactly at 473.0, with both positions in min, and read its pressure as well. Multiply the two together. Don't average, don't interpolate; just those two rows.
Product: 1442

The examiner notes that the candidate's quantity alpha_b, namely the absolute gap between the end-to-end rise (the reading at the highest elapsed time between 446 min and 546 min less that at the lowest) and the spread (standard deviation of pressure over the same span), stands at 3.2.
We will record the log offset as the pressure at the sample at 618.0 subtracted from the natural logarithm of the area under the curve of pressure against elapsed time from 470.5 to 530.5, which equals -34.2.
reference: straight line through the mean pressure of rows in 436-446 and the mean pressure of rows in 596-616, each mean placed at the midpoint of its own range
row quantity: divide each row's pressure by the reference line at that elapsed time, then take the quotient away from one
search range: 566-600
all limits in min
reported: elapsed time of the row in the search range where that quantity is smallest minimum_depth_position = 568.0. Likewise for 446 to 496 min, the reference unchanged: 488.0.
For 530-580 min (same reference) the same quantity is 558.0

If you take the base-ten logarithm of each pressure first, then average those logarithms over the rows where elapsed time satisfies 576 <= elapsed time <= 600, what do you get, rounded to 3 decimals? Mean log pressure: 1.626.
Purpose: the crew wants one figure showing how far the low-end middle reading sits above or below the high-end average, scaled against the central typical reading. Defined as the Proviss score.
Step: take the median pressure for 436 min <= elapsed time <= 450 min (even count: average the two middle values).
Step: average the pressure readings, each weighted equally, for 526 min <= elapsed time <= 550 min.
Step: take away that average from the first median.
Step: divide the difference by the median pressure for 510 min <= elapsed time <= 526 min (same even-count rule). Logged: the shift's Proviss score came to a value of -0.13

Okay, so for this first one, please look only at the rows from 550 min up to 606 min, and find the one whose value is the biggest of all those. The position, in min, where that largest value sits 603.0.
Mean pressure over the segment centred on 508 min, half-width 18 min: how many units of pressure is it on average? 39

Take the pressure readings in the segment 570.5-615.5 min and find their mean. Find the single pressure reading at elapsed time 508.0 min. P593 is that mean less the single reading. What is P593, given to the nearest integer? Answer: 3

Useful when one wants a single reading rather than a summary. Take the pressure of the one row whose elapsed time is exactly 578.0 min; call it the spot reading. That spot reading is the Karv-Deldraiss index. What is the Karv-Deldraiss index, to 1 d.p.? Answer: 42.7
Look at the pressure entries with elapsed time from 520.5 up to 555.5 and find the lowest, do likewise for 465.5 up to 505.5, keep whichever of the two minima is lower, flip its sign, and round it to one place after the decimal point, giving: -33.4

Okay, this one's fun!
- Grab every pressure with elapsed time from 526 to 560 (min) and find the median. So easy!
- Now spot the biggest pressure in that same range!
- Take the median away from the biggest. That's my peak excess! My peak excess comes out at 3.1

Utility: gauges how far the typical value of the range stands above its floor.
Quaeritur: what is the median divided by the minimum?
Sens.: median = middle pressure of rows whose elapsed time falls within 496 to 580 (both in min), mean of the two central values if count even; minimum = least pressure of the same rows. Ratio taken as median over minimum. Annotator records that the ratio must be 1.12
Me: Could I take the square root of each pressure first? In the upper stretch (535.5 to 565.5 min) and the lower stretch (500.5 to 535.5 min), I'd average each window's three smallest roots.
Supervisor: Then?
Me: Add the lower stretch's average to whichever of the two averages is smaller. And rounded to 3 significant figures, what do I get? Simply 12.5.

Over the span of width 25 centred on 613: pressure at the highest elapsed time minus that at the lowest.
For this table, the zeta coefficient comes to -4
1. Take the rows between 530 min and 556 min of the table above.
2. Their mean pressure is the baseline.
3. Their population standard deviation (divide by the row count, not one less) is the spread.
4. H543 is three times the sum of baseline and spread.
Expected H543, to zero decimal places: 127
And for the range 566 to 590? 129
